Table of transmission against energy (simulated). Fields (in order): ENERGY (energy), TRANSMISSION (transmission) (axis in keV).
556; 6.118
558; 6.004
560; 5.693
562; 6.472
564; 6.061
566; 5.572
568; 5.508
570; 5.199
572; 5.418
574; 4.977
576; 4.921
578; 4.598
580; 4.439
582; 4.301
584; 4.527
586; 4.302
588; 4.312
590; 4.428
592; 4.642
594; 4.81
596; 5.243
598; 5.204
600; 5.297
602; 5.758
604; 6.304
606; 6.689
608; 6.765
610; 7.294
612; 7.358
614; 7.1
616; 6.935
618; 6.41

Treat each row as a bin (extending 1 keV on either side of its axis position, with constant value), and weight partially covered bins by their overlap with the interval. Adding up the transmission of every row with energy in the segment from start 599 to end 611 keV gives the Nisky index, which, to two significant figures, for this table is 38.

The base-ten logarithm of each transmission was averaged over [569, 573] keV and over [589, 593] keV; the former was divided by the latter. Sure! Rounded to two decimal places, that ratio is 1.10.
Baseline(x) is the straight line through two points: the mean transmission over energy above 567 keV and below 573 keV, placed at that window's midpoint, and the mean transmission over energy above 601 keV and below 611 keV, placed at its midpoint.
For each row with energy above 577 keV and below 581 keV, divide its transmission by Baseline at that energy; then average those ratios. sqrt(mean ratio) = 0.893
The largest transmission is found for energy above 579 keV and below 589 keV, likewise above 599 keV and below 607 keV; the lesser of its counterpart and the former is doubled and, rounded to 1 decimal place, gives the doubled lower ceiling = 9.1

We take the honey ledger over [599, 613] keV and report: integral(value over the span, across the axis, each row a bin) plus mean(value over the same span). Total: 97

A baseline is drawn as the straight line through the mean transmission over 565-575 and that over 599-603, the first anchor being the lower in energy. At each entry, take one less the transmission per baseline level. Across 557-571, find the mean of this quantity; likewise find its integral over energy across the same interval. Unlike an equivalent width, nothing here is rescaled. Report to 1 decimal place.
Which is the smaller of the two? -1.3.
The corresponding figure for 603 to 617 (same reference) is -3.4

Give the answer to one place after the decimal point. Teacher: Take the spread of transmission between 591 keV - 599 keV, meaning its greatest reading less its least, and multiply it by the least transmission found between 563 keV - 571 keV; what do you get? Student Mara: 3.1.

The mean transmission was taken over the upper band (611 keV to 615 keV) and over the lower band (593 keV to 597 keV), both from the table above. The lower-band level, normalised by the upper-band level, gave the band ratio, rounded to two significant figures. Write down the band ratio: 0.70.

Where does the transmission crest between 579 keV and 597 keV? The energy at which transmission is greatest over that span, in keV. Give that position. 596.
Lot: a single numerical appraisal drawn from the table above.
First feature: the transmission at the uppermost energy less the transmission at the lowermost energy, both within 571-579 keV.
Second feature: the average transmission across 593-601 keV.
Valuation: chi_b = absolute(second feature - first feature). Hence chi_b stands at 6.0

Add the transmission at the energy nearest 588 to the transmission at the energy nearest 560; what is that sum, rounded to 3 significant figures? 10.0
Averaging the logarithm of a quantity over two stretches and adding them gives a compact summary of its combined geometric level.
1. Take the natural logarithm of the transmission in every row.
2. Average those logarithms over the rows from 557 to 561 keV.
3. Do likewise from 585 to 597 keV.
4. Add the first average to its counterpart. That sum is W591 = 3.29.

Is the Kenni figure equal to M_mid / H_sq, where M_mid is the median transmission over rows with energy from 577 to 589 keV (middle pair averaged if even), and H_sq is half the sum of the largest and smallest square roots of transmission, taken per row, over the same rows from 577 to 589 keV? 2.07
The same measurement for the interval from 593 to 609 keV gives 2.31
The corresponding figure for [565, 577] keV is 2.32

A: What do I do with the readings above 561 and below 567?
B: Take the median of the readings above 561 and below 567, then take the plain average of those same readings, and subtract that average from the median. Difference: 0.026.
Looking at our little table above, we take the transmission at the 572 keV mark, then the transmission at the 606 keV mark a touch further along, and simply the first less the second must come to -1.3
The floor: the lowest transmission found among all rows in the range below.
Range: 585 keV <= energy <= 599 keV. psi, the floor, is 4.302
